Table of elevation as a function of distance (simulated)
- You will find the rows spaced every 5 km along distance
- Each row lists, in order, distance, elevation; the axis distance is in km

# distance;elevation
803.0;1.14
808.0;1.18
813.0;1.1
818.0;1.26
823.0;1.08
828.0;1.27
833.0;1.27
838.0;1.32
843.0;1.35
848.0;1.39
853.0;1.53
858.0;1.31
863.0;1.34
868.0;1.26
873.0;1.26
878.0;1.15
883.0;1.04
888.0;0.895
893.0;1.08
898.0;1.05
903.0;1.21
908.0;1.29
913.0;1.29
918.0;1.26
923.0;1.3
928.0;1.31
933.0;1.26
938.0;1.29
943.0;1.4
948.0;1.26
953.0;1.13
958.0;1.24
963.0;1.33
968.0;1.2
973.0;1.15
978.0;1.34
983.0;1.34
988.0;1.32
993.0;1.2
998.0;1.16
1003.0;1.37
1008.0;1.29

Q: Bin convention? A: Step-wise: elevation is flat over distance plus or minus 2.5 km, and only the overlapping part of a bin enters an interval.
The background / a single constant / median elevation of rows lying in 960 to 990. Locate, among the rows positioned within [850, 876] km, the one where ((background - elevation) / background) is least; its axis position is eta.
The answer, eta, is 853.0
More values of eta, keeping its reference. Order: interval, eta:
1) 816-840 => 838.0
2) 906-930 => 928.0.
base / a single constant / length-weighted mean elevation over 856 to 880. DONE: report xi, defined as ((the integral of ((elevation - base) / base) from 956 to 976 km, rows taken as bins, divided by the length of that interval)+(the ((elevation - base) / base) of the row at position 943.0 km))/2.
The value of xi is 0.04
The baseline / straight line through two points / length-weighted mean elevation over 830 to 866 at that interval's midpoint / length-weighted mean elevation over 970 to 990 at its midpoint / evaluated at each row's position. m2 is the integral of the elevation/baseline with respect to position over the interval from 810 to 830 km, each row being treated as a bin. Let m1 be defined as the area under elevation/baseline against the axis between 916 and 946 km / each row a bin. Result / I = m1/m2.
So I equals 1.74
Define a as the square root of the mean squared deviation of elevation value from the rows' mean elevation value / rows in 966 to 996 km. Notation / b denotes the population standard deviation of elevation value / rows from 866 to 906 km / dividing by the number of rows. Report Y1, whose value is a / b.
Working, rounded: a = 0.077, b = 0.12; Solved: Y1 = 0.7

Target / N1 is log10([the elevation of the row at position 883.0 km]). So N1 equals 0.02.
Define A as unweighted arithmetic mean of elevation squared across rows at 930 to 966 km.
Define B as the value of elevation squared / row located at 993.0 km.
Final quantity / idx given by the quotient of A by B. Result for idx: 1.13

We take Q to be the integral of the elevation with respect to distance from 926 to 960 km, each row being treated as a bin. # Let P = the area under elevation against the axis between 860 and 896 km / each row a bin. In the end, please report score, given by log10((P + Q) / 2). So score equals 1.63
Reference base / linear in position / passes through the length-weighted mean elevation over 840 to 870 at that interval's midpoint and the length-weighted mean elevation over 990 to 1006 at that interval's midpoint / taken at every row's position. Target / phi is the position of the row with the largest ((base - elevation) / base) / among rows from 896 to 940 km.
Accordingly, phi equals 898.0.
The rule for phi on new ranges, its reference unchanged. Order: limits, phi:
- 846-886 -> 883.0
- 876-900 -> 888.0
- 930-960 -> 953.0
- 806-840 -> 823.0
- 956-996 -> 973.0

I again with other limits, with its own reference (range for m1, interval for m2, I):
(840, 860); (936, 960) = 0.88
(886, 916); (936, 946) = 2.51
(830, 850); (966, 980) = 1.47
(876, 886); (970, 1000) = 0.28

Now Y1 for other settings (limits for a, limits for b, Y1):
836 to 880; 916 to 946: 2.1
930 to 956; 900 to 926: 2.6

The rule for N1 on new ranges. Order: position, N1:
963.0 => 0.12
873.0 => 0.10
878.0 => 0.06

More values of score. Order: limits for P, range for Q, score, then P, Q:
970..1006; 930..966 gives 1.66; 46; 45.8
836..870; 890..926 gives 1.65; 46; 43.5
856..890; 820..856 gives 1.64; 40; 47.3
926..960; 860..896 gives 1.63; 43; 41.3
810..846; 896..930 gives 1.64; 45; 42.4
